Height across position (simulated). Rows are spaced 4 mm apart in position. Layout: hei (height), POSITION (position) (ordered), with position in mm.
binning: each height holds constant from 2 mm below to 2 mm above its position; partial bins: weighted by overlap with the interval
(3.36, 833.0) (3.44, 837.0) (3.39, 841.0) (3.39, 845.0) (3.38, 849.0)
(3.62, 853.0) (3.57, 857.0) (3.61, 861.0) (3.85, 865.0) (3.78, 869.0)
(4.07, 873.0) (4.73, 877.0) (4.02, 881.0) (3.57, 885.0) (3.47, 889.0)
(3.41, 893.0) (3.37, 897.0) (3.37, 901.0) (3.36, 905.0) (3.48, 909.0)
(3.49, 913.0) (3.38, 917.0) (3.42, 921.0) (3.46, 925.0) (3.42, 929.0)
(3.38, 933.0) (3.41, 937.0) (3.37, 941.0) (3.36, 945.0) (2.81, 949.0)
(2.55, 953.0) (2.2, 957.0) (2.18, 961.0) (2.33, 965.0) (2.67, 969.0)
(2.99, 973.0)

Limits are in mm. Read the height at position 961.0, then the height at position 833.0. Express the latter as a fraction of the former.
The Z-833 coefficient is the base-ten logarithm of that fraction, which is 0.19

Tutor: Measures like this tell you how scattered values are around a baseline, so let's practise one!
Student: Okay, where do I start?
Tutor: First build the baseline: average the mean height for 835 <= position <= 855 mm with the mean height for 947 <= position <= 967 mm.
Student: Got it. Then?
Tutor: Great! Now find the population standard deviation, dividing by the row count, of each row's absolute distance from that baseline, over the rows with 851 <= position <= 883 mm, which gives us 0.36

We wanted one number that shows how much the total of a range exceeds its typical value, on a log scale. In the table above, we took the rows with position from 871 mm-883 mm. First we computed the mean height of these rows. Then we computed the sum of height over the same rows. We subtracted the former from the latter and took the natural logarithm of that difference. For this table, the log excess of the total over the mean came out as 2.15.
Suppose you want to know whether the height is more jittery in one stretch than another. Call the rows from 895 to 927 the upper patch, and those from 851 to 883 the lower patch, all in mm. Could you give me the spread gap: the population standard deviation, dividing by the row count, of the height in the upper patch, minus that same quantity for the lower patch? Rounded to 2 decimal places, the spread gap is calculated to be -0.31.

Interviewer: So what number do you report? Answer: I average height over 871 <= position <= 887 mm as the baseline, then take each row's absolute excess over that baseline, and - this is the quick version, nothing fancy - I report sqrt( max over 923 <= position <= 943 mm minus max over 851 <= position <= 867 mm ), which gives 0.45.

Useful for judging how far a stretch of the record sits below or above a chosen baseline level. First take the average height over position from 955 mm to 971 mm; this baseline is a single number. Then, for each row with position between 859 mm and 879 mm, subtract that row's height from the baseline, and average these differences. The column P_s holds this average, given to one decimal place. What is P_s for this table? -1.7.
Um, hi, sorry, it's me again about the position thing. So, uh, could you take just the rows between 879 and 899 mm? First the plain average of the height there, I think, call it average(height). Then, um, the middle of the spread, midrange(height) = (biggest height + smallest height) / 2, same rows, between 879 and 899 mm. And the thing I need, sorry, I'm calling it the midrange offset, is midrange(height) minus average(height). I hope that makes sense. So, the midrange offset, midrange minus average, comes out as 0.13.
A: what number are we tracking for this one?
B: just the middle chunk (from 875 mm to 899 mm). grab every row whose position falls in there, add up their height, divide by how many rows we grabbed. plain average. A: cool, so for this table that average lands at 3.76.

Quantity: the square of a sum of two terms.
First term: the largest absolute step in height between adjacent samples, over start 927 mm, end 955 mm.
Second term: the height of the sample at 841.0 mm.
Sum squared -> 15.5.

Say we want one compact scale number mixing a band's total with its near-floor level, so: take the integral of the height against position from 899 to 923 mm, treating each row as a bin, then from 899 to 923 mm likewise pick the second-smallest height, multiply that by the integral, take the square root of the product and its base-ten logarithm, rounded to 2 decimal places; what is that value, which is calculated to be 1.22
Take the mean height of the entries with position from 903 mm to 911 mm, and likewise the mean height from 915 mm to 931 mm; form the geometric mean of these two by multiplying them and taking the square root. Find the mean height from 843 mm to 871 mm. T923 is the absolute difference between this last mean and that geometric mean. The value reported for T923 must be 0.18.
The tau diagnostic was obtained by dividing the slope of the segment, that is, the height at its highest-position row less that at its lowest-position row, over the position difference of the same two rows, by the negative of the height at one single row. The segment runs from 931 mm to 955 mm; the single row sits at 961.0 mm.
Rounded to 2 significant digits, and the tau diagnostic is 0.019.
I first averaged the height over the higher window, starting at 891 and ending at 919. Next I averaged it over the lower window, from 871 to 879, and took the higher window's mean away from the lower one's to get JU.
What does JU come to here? 1.0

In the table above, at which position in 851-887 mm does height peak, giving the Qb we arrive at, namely 877.0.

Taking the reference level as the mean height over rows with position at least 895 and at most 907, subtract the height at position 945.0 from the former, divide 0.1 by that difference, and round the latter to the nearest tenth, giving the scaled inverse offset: 15.0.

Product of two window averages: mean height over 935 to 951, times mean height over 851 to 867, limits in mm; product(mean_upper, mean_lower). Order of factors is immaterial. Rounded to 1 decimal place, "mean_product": 11.9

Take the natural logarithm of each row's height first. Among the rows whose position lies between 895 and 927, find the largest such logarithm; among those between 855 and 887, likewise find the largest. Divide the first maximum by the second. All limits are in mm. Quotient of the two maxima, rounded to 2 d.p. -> 0.80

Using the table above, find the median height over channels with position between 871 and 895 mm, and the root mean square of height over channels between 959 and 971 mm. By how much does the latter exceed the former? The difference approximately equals -1.4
